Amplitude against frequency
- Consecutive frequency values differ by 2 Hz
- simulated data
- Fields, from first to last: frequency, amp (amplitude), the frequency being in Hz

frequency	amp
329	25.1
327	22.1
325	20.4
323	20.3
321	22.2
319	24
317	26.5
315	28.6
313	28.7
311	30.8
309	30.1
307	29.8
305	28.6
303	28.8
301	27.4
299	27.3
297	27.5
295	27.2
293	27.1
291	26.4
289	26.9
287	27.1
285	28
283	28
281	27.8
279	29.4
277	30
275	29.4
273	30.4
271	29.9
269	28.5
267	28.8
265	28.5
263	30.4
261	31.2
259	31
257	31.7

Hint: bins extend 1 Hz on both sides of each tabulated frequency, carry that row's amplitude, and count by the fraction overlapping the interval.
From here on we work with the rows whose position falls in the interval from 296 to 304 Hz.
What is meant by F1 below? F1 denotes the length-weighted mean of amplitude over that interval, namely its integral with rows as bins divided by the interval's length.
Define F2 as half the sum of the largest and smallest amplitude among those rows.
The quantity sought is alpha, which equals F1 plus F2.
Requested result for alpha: 56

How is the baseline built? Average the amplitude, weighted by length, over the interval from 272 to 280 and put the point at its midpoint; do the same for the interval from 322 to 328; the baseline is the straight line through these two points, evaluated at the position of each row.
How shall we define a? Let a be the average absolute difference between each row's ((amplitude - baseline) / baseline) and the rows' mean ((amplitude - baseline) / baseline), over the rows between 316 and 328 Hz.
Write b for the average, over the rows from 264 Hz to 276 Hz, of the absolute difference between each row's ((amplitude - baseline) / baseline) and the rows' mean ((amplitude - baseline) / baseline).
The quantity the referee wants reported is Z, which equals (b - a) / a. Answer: -0.4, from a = 0.066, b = 0.038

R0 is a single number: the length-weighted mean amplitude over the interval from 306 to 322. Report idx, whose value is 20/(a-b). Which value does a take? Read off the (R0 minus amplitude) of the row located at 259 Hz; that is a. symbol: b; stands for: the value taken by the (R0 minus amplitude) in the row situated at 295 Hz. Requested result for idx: -5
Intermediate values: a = -3.4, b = 0.4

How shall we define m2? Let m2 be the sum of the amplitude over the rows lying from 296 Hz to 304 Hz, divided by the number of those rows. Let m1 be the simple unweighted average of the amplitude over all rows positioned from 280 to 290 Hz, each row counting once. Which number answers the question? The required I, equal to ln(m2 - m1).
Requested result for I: -1.7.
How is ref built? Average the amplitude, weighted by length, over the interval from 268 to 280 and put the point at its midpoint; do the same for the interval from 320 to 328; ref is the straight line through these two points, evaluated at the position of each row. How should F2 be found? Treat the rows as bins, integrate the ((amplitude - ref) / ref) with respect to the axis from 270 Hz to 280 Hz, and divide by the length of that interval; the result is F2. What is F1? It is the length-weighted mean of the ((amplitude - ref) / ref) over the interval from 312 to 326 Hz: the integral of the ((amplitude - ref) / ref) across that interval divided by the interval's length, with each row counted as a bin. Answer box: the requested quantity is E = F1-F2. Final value 0.09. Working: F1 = 0.10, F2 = 0.01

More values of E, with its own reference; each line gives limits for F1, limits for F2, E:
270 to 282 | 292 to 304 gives -0.07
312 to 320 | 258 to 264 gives 0.22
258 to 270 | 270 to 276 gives -0.05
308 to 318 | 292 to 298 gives 0.21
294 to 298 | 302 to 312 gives -0.18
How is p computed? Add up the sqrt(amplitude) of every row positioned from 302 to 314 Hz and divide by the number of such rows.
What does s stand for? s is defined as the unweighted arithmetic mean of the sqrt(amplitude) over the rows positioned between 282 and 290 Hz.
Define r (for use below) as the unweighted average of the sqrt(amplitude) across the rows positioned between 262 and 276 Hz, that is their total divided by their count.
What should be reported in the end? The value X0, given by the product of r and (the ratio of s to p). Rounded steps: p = 5.4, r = 5.42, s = 5.24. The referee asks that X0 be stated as 5.2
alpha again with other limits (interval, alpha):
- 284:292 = 54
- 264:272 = 58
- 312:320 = 53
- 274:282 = 58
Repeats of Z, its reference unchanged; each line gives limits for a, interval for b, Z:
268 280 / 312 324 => 3.2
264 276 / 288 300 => -0.2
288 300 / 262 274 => 0.0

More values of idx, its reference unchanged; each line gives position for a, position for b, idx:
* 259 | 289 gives -5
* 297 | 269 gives 20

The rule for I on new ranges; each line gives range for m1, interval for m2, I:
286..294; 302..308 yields 0.8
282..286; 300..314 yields 0.2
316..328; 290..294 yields 1.4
